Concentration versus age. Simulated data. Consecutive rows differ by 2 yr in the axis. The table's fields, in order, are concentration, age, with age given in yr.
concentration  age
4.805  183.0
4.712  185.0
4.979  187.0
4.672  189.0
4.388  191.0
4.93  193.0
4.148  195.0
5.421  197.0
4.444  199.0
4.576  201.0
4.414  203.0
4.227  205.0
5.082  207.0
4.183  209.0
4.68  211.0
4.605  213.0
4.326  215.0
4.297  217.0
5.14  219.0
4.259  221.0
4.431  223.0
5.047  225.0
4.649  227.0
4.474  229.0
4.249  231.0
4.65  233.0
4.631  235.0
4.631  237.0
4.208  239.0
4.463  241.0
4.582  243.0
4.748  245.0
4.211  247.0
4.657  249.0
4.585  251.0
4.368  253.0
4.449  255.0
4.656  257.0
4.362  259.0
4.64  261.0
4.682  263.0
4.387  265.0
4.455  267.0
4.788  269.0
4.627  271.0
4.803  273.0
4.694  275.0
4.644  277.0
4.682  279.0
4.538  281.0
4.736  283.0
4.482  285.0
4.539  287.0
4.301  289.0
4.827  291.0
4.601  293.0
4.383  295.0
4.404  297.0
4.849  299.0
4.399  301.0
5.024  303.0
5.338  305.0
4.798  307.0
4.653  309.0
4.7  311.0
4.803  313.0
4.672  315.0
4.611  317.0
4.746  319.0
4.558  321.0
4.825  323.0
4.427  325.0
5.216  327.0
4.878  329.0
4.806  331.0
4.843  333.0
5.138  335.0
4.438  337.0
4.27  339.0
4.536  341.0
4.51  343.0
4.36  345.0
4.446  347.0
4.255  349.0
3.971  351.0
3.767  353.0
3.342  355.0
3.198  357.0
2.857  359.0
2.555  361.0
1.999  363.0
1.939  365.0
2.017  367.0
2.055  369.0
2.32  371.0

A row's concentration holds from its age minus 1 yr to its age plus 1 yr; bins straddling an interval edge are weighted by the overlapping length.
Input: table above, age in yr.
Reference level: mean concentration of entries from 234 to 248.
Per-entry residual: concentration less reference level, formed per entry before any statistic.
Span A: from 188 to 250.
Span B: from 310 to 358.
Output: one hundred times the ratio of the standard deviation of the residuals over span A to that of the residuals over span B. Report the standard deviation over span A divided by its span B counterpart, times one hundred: 63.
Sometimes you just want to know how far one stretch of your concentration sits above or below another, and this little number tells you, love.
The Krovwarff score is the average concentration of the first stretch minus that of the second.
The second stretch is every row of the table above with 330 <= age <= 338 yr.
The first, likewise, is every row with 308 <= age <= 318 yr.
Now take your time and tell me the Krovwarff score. -0.12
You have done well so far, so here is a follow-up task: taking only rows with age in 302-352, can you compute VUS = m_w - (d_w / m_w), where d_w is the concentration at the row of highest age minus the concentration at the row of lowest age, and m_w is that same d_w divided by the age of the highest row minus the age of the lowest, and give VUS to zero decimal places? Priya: -48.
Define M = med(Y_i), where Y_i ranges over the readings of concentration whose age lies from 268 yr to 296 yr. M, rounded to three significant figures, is 4.64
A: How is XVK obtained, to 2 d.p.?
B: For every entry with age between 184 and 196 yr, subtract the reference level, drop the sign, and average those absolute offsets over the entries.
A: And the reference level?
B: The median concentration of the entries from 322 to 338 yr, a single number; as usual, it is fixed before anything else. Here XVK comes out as 0.28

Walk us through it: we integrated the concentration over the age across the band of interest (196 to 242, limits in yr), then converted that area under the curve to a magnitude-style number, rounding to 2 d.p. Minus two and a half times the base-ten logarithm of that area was -5.81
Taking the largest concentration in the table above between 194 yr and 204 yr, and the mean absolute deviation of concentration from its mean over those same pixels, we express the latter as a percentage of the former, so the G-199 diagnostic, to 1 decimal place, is 6.1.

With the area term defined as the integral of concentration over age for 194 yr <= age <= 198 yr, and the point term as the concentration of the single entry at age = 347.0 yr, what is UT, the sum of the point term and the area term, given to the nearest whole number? 24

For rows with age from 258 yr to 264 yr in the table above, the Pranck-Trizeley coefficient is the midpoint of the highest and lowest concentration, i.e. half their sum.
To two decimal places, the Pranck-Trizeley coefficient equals 4.52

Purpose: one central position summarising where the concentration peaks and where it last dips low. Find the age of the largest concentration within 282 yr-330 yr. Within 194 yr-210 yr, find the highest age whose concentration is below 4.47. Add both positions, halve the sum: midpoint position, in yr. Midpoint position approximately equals 257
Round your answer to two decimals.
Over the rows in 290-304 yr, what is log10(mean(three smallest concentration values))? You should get 0.64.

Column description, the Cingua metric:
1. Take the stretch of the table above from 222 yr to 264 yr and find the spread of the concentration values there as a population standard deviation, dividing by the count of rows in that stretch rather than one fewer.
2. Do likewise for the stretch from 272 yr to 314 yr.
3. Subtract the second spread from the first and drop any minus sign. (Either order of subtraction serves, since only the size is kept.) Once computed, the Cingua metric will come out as 0.04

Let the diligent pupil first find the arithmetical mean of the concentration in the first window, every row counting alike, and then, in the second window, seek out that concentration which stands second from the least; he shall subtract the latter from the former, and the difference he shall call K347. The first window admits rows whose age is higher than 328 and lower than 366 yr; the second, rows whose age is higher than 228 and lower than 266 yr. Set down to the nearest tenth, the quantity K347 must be -0.3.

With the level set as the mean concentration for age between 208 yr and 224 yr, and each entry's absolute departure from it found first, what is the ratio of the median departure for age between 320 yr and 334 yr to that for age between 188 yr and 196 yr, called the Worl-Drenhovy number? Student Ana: 1.3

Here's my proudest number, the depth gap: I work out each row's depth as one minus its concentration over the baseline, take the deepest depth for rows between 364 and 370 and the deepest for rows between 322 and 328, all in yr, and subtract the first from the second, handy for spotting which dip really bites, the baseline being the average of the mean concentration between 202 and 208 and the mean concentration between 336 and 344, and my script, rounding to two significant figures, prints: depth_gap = -0.55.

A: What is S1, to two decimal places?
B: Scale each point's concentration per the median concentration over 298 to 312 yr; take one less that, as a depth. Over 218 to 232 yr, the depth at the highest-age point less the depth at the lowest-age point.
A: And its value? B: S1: 0.19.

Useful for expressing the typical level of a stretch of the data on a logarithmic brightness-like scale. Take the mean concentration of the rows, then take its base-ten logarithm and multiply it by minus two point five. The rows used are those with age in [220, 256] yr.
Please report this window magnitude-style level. -1.64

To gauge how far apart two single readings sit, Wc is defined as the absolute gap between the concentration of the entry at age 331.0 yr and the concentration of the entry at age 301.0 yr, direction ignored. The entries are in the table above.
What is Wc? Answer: 0.41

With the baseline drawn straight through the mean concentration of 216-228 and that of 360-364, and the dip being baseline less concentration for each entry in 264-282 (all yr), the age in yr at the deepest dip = 265.0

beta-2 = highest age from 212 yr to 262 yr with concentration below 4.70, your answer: 261.0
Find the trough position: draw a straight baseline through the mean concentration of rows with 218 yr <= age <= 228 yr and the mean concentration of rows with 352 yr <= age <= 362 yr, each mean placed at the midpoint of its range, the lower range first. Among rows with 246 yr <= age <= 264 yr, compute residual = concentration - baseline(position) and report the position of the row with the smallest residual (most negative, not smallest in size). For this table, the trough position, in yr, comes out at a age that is 247.0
